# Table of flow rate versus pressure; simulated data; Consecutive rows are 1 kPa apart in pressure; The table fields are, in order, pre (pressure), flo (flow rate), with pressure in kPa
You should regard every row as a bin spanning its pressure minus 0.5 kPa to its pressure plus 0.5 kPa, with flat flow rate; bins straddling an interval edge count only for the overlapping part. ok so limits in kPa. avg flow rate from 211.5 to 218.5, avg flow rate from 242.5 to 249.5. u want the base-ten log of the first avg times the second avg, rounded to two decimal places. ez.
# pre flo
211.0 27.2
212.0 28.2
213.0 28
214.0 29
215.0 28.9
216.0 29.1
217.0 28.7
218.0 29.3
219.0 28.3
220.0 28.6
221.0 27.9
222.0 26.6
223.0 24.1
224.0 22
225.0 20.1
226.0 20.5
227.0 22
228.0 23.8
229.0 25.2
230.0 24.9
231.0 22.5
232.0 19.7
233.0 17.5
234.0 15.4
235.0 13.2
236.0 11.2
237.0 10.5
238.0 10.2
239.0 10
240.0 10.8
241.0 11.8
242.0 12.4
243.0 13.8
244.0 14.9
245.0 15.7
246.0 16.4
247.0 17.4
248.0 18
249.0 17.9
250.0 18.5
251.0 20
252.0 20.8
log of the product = 2.67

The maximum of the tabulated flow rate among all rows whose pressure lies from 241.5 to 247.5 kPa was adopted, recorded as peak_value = 17.4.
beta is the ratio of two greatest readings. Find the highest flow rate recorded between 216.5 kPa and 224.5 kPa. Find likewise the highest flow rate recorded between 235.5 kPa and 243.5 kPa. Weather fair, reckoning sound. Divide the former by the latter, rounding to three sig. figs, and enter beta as 2.12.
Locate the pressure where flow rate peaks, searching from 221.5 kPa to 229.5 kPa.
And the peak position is 222.0 kPa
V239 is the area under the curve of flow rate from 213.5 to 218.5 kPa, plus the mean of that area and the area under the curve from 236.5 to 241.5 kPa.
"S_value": 244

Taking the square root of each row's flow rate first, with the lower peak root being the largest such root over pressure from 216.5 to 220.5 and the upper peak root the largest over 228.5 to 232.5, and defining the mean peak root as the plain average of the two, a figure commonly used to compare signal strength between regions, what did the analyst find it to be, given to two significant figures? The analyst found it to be 5.2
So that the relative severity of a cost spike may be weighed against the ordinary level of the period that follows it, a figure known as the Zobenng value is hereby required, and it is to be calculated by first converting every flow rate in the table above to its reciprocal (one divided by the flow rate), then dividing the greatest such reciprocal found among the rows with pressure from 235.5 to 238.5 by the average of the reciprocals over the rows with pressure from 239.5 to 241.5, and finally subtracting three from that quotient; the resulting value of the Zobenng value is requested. -1.89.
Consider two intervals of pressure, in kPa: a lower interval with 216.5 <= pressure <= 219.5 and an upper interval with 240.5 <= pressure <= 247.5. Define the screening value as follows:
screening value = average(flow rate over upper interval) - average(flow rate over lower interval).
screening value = -14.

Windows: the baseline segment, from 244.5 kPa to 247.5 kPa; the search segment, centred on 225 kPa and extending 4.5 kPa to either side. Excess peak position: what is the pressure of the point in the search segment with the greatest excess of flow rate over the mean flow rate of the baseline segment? 221.0 kPa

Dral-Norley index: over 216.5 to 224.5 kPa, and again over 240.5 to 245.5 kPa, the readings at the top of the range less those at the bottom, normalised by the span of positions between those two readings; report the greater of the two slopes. 1.0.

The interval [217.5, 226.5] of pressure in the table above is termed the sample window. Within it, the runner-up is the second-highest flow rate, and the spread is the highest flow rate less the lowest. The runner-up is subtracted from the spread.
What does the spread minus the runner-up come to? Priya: -19.4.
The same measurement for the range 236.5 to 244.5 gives -8.9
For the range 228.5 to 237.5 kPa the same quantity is -10.2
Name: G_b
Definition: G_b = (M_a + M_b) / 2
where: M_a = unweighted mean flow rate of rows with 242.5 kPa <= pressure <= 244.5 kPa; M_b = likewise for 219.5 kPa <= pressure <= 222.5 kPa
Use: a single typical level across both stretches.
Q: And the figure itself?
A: 21.0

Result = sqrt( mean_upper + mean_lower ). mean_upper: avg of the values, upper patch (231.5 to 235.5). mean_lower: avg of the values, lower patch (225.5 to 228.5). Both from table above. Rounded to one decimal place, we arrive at 6.2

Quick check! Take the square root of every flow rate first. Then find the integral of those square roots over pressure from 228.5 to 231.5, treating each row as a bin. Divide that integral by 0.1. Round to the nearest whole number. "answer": 148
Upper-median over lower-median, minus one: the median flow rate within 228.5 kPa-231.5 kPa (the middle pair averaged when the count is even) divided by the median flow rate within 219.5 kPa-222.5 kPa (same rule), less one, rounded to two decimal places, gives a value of -0.11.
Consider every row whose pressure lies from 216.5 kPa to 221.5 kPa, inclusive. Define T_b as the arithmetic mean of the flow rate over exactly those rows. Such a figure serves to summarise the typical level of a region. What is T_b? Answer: 28.6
